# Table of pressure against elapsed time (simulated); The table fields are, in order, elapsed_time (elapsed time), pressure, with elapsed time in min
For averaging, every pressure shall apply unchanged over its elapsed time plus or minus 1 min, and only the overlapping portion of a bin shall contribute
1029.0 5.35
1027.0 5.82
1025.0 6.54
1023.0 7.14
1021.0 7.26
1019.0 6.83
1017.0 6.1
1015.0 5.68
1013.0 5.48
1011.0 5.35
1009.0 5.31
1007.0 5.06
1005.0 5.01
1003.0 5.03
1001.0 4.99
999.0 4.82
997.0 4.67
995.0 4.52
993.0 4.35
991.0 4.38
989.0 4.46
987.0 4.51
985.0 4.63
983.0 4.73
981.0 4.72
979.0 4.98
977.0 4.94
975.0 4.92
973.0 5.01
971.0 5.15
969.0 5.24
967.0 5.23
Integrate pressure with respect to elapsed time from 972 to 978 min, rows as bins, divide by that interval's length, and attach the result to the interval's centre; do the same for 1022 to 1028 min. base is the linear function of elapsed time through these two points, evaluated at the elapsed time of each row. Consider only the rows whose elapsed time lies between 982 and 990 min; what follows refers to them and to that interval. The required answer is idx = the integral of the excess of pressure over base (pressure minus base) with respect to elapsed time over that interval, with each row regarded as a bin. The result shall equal -6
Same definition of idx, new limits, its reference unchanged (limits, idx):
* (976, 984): -2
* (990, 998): -9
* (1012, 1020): -2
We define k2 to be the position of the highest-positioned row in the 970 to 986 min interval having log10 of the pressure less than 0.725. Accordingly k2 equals 985.0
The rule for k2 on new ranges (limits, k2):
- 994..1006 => 1005.0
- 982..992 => 991.0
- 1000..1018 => 1007.0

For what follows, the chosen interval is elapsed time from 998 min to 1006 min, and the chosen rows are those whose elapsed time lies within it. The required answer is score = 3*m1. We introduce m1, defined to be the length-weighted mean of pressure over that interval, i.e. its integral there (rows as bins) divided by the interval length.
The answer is 14.9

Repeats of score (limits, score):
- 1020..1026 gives 20.9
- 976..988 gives 14.3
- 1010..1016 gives 16.5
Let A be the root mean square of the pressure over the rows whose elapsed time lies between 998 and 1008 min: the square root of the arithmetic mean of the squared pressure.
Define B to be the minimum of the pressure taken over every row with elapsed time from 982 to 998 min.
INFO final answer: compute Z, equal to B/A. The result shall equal 0.87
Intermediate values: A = 5.0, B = 4.35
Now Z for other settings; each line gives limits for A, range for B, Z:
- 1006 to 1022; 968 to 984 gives 0.80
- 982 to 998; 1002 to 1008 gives 1.11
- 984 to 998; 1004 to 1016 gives 1.11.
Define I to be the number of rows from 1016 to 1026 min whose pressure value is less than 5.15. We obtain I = 0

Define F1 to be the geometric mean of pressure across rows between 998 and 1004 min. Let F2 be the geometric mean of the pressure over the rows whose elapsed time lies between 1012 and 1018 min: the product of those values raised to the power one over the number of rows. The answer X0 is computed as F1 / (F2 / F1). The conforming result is 4.3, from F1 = 4.95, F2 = 5.7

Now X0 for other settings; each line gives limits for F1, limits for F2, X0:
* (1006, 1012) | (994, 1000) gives 5.9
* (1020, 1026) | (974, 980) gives 9.8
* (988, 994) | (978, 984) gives 4.0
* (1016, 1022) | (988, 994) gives 10.2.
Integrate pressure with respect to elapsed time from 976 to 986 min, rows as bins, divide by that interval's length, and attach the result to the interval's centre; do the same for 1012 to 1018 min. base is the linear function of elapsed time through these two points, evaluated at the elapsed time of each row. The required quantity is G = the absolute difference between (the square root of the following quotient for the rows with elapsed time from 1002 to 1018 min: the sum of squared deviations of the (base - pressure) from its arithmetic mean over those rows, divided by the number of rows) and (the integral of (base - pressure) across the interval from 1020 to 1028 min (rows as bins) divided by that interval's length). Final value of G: 0.92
